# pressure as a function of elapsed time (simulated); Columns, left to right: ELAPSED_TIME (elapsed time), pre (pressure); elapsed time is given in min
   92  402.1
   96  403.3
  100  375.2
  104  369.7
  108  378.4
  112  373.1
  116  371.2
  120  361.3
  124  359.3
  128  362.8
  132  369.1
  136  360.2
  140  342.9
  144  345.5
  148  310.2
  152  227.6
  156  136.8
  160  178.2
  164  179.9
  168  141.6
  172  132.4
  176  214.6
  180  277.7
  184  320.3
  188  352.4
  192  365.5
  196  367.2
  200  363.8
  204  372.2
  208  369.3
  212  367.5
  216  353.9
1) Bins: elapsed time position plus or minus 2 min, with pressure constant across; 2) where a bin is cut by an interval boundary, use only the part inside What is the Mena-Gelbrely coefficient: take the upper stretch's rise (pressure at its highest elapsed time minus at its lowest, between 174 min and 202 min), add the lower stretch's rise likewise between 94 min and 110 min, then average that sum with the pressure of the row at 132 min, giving 247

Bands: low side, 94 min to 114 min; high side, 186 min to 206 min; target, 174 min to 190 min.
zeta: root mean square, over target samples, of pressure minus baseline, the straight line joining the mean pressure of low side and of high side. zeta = 92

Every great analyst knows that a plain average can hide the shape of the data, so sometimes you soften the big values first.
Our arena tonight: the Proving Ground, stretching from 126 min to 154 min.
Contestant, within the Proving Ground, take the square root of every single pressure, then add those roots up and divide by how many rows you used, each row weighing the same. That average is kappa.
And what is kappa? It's 18.1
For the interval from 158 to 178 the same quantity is 13.0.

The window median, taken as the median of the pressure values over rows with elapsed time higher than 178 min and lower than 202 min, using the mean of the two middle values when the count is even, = 358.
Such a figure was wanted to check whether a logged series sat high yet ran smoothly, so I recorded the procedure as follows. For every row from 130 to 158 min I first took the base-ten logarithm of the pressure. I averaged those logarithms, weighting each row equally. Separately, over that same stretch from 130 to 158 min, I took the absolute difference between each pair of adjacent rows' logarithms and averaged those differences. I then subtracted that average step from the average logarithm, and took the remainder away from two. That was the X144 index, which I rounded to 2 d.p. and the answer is -0.38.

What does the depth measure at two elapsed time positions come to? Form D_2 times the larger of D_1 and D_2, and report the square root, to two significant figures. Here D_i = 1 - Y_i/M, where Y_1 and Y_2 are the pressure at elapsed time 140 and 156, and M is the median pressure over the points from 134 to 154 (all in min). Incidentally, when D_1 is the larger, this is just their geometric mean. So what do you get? 0.60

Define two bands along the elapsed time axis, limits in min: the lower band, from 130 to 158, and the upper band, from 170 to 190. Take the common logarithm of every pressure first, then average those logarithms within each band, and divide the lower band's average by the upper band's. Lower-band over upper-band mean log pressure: 1.03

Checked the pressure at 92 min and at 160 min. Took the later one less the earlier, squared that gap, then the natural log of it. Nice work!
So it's 11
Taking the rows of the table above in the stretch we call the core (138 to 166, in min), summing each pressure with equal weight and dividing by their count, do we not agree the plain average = 246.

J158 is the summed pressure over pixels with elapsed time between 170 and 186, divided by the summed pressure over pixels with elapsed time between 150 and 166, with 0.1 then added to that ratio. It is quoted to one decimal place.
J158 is 1.4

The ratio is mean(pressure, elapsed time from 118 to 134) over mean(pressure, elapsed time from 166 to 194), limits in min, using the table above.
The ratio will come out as 1.4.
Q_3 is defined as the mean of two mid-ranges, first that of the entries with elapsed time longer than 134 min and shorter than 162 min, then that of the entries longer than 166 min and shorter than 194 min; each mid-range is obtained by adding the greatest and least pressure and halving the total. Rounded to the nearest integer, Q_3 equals 249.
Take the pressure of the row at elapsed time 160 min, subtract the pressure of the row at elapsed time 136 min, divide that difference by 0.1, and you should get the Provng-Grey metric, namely -1820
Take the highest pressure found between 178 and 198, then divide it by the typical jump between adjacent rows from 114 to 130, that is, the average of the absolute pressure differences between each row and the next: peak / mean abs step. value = 72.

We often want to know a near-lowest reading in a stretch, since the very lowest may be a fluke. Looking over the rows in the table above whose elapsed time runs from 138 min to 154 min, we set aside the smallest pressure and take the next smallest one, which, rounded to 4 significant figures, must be 310.2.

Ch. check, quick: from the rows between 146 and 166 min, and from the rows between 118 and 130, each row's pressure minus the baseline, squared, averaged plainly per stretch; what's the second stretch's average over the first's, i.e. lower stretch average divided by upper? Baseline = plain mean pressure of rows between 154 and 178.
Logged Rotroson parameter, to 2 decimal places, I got 7.30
